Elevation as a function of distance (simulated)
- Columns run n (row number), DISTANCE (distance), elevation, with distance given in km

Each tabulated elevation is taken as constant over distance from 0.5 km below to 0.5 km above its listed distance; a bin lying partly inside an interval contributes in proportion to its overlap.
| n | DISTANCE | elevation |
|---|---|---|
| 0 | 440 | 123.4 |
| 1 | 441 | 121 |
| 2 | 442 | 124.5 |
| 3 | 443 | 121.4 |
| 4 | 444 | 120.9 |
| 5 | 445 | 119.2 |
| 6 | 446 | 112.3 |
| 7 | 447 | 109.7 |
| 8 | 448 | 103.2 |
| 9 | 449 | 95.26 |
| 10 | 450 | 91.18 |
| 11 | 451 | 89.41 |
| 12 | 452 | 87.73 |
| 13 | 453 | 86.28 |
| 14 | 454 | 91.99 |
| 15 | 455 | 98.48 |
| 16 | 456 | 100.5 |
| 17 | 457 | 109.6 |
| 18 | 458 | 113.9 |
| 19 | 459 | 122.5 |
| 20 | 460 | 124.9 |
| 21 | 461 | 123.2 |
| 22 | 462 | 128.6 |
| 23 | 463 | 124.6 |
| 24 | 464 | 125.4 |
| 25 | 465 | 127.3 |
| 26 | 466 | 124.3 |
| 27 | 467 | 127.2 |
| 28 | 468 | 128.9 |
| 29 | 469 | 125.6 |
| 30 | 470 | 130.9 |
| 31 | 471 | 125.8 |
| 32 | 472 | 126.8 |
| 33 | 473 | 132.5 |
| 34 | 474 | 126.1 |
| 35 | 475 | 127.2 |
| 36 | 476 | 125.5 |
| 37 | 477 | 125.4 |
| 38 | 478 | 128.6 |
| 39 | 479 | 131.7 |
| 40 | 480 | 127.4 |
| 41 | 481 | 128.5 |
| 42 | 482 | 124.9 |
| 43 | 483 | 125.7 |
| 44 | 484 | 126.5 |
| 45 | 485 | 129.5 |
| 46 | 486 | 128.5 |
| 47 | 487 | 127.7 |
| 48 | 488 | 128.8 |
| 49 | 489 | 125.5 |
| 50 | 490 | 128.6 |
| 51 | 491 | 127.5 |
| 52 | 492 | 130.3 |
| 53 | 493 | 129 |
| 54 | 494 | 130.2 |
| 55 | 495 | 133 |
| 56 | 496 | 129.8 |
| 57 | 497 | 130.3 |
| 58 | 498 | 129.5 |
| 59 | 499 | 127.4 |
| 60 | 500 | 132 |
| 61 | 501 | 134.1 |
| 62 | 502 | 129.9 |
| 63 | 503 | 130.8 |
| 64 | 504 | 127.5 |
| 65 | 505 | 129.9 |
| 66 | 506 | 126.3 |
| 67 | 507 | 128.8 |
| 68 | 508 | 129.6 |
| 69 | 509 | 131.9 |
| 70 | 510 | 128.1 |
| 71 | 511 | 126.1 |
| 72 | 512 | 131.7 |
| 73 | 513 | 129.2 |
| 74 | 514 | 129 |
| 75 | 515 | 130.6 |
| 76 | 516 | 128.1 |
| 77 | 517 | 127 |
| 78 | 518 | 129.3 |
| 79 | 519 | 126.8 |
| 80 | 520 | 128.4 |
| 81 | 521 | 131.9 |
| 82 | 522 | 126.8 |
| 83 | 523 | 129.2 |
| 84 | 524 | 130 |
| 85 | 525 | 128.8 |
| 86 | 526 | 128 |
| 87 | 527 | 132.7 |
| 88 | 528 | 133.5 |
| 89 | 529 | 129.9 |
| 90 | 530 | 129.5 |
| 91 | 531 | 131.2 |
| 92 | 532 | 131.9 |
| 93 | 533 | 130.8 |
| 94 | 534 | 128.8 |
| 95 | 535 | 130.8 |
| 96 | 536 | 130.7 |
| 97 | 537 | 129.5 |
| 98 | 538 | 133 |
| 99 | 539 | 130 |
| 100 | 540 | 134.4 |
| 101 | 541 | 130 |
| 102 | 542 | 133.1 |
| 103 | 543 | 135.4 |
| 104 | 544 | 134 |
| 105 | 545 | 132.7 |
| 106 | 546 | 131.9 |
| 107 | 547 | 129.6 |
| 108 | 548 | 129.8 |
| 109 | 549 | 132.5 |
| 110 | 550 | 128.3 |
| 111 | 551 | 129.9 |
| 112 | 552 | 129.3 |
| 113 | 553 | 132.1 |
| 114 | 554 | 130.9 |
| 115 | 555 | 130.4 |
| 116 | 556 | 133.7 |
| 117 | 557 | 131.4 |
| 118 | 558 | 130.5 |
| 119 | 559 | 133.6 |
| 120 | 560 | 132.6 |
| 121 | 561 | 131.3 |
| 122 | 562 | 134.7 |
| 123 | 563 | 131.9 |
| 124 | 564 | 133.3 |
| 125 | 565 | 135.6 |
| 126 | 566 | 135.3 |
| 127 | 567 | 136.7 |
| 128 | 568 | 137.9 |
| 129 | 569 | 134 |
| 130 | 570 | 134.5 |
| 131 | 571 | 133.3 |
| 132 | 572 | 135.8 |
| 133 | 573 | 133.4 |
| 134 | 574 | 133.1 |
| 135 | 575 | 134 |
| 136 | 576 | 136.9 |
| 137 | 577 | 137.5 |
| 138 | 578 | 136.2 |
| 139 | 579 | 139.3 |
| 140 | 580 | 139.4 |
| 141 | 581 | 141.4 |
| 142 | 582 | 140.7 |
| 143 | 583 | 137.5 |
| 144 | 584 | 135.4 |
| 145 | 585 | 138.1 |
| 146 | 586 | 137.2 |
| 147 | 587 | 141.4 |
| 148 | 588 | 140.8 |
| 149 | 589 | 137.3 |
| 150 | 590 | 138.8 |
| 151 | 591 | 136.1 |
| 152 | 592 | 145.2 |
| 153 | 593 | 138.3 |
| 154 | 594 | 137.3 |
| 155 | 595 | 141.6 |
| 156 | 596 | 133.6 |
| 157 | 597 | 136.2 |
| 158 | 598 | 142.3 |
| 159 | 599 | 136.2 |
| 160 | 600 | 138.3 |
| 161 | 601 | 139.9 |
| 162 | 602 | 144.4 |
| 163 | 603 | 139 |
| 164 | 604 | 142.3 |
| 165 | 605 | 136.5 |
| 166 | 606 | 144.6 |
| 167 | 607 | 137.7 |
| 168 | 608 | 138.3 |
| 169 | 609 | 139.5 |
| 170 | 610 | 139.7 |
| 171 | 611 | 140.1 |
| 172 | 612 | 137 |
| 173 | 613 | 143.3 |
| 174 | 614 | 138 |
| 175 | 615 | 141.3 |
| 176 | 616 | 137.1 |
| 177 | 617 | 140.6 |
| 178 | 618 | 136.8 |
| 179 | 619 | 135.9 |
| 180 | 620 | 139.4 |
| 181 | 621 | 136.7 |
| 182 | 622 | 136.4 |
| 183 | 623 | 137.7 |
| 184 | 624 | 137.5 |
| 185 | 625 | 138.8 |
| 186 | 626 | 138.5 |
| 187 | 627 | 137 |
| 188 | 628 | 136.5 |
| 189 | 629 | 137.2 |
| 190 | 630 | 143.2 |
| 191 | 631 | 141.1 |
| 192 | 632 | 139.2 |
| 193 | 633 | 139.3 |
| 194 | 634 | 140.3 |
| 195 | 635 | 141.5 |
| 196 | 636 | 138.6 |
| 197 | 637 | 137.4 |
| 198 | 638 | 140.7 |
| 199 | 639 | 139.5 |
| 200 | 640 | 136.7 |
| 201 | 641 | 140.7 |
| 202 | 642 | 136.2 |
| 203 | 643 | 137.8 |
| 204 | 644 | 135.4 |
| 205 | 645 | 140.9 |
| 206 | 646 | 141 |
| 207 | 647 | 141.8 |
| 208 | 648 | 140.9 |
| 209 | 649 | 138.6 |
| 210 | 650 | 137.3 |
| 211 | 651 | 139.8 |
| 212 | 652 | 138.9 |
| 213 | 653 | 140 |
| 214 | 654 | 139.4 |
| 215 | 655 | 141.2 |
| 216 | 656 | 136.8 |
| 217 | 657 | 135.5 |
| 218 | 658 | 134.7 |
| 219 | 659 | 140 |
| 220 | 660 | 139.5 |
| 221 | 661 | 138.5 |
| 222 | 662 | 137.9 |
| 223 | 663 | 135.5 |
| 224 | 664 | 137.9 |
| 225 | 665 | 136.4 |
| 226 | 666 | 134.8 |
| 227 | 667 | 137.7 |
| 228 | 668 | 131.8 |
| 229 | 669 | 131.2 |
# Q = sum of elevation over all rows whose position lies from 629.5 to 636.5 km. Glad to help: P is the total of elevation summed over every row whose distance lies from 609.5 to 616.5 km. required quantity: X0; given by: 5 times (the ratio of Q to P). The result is 5.0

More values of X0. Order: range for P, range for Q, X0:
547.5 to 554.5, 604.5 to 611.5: 5.3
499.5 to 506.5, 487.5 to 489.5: 1.4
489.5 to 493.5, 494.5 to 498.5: 5.1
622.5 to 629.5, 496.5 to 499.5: 2.0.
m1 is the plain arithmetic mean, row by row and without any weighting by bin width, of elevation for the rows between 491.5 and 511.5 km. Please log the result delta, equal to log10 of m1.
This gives 2.113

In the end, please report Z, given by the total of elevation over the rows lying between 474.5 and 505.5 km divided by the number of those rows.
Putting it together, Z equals 129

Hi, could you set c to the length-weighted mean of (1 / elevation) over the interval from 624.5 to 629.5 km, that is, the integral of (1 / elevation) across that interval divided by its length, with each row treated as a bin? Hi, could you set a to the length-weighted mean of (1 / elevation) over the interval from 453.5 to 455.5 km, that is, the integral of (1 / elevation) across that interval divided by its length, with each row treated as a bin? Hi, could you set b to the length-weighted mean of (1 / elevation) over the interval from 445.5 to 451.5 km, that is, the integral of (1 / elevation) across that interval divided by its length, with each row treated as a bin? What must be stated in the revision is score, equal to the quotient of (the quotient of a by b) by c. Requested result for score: 144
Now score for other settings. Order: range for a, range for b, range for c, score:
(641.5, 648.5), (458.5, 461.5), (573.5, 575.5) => 119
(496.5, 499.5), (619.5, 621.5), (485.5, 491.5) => 137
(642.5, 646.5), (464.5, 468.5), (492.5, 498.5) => 119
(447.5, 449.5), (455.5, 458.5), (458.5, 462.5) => 136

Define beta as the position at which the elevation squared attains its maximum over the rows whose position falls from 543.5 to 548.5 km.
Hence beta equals 544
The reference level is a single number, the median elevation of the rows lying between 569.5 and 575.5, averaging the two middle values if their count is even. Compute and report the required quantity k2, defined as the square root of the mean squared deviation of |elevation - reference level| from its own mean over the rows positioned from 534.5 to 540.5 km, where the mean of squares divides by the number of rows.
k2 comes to 1.4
